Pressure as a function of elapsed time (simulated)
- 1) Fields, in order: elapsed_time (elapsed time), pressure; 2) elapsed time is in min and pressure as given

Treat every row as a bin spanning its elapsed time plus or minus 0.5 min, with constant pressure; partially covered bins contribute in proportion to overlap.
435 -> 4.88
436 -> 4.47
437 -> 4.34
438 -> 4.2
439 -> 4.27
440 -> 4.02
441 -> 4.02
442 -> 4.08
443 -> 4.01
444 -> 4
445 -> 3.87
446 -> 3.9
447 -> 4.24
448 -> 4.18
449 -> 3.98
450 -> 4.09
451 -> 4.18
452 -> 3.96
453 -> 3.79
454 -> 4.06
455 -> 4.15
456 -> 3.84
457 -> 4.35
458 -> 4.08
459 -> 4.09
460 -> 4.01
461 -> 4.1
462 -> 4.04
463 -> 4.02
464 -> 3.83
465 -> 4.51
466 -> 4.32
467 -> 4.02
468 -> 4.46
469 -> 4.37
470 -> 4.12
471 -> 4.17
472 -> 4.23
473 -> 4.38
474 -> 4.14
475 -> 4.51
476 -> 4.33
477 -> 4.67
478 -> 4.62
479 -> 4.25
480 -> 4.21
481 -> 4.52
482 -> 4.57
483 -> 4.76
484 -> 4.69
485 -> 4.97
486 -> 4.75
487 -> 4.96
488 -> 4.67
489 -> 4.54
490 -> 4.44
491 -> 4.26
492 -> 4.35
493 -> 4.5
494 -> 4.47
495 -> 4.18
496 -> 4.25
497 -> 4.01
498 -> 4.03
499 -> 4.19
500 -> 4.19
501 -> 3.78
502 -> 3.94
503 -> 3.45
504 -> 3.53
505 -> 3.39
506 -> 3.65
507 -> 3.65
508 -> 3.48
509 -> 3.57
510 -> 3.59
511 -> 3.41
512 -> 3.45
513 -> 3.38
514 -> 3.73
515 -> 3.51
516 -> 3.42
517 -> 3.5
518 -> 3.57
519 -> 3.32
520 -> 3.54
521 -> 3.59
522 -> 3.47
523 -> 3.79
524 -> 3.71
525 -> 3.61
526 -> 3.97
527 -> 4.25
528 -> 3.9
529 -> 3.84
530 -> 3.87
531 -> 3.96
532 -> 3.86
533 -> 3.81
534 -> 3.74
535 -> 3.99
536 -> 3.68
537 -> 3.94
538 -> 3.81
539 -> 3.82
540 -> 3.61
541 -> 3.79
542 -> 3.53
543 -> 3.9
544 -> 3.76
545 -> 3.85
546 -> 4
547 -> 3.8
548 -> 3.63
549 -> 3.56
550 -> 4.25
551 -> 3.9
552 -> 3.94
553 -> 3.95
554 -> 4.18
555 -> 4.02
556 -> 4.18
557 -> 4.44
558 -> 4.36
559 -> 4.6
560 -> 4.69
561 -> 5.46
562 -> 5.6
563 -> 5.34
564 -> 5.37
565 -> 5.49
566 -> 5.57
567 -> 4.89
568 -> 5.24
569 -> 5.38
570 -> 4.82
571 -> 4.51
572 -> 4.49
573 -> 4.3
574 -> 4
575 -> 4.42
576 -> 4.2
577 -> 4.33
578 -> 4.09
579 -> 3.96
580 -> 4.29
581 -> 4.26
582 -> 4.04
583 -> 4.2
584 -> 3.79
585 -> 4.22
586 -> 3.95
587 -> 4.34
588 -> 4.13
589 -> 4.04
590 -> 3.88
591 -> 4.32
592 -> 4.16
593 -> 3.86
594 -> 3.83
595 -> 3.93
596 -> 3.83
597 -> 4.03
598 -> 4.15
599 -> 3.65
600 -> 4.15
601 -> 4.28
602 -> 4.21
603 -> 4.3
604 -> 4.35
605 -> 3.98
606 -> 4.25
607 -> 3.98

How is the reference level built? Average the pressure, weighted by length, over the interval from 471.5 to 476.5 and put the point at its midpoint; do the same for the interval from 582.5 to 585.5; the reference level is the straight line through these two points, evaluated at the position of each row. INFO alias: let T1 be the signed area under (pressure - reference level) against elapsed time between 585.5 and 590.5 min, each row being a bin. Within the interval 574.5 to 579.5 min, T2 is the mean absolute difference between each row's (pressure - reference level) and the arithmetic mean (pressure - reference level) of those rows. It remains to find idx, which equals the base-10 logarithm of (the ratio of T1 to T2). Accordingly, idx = -0.6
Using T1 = 0.04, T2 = 0.14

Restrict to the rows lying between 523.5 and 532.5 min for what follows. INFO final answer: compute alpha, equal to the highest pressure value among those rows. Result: 4.25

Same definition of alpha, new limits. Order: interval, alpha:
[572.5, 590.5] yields 4.42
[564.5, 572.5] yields 5.57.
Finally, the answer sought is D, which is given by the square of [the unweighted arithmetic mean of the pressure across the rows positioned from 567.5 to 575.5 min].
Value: 22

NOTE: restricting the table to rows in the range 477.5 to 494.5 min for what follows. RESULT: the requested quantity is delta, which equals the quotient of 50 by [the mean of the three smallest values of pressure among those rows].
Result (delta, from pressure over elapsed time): 11.8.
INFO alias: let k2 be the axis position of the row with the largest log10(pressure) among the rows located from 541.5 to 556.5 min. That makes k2 550 min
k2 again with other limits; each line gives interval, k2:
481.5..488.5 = 485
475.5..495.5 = 485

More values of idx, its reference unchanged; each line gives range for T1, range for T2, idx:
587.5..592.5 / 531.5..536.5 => 0.5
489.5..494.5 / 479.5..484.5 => 0.6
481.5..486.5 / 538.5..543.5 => 1.2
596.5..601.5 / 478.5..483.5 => -0.4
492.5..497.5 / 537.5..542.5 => -0.3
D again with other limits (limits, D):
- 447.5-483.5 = 18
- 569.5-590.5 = 18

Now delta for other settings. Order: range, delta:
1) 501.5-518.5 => 14.7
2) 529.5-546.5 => 13.9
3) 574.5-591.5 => 12.9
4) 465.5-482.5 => 12.2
